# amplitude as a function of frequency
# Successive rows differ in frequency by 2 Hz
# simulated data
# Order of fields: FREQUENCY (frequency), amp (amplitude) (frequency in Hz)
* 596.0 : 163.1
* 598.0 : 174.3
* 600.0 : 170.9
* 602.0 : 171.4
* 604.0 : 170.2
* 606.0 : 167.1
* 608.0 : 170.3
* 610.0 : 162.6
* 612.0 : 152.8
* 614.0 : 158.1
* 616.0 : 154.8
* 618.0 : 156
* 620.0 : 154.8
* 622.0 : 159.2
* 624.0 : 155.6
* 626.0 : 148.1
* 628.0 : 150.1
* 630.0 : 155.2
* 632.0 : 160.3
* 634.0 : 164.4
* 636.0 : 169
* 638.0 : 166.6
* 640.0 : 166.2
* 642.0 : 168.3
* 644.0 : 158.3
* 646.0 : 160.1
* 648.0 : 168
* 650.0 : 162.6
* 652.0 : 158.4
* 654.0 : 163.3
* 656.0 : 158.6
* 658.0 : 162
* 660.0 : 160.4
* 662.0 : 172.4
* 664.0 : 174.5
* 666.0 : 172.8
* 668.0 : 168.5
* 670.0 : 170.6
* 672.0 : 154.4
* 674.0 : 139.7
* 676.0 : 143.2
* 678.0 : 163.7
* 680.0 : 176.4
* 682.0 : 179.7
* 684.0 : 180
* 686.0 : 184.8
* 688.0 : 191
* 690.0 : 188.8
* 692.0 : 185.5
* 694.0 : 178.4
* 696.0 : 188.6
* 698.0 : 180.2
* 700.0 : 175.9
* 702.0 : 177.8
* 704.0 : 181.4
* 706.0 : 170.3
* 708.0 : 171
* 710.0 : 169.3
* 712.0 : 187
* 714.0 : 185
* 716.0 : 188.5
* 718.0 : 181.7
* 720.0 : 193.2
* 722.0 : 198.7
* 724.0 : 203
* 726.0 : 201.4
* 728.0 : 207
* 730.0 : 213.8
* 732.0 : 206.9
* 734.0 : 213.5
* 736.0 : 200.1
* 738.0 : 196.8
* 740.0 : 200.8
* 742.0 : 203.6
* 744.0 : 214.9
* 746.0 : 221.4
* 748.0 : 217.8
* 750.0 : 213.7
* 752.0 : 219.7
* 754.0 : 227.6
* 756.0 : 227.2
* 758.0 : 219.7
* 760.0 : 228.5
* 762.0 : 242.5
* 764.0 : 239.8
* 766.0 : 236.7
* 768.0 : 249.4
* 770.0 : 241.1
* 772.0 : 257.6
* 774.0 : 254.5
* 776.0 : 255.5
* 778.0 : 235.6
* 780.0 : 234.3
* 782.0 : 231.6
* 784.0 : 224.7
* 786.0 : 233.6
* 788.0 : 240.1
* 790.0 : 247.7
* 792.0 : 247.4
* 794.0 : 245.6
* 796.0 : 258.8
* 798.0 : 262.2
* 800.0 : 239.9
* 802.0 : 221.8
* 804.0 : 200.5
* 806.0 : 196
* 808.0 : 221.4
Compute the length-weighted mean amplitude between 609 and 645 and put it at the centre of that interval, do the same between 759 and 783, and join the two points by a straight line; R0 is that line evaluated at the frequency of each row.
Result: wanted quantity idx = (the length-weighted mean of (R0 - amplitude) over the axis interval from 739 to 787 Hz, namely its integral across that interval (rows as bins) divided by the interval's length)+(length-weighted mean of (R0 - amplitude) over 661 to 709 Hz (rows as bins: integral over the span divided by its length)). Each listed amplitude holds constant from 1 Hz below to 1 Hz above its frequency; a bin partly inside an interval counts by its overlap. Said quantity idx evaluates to 26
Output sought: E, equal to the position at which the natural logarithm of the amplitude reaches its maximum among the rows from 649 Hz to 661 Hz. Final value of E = 654.0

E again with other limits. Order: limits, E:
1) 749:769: 768.0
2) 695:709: 696.0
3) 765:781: 772.0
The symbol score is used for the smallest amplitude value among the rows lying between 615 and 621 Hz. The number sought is 154.8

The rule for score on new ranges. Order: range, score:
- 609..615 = 152.8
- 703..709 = 170.3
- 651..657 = 158.4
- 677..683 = 163.7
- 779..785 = 224.7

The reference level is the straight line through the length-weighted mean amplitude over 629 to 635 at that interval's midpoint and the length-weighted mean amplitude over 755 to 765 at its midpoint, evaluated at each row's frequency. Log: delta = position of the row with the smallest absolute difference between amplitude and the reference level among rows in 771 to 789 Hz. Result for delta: 778.0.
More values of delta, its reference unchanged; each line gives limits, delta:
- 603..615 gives 612.0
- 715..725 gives 724.0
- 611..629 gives 624.0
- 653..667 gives 664.0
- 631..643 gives 632.0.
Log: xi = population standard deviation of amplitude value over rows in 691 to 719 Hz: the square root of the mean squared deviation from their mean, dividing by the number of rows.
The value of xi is 6.4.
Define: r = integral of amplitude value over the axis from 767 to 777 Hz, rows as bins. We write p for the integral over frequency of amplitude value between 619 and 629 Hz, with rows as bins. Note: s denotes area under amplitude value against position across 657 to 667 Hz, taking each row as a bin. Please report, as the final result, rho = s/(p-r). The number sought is -2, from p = 1536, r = 2516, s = 1684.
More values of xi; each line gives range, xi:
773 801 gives 10.9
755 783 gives 11.0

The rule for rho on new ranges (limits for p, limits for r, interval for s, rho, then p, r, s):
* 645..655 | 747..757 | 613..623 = -3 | 1625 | 2212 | 1566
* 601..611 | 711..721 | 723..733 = -11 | 1683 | 1871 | 2064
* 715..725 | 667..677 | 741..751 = 6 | 1930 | 1553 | 2143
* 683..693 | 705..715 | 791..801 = 26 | 1860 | 1765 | 2508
